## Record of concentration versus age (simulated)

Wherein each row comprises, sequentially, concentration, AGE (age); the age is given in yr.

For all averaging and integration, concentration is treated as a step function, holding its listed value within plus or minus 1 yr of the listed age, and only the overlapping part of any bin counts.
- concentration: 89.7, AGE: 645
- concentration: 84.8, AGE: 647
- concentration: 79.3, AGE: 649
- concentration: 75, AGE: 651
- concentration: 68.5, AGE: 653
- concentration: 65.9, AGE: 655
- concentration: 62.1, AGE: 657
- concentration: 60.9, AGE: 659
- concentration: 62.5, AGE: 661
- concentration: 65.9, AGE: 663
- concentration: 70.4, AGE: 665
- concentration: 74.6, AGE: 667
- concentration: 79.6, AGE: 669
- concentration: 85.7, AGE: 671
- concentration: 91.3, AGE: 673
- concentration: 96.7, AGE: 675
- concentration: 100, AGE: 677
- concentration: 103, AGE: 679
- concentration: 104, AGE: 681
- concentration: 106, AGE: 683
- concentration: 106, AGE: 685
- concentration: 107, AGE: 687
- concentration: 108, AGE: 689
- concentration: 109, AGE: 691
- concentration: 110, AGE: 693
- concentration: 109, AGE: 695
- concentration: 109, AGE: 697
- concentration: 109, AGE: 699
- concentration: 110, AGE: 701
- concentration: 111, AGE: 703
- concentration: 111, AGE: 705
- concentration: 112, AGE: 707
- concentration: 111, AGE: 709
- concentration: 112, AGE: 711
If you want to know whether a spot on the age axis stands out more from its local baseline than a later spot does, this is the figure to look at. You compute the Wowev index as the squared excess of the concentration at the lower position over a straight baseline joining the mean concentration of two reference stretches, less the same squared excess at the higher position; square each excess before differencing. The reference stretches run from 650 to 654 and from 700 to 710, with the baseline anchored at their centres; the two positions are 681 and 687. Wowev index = 29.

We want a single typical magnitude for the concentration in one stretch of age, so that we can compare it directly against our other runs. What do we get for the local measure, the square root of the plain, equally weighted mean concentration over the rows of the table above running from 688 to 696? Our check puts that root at 10.4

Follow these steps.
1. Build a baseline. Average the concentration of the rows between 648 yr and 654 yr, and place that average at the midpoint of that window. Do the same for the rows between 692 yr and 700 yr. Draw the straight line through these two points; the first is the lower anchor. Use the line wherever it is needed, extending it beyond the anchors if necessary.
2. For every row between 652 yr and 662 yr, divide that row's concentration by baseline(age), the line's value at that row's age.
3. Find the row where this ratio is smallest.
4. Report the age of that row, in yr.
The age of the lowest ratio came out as 659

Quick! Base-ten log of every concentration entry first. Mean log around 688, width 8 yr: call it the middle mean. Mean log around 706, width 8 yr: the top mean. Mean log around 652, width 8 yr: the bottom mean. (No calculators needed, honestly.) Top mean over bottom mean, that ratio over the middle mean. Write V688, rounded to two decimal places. 0.54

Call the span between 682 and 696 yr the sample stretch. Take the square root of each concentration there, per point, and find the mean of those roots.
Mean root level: 10.4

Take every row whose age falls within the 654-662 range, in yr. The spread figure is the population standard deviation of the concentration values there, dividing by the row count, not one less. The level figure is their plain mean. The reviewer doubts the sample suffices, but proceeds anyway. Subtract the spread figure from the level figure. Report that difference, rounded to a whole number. 61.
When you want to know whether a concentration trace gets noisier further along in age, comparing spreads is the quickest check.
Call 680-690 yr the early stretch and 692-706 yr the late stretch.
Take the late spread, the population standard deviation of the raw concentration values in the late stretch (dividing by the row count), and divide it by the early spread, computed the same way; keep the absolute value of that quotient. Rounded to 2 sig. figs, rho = 0.63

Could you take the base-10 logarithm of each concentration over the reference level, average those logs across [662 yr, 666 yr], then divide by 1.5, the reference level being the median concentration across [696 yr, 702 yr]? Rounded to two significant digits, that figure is -0.14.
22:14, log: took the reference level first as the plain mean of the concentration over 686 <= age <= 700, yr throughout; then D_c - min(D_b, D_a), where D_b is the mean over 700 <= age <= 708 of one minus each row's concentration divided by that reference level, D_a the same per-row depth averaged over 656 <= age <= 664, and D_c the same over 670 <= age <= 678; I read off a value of 0.16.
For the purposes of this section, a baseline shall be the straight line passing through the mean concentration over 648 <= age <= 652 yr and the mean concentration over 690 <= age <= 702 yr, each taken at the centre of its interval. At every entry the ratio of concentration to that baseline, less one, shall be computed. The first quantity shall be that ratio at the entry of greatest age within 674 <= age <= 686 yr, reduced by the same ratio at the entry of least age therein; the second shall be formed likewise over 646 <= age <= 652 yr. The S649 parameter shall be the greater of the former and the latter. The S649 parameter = 0.021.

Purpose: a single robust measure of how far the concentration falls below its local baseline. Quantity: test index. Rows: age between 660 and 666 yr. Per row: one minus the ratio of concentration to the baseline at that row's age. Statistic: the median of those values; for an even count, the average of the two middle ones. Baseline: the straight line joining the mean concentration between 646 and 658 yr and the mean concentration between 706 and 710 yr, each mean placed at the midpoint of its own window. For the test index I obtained 0.18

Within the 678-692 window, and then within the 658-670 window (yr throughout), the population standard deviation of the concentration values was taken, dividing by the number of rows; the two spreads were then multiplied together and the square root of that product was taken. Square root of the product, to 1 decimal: 3.6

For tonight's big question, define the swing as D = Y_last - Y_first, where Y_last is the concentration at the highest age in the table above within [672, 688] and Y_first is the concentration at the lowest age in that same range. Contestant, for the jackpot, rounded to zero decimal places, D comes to 16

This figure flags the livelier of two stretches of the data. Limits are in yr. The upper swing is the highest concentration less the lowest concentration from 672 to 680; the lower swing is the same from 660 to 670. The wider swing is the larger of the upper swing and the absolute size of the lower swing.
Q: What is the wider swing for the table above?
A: 17.1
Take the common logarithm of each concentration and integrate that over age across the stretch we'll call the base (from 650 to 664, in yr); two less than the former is 23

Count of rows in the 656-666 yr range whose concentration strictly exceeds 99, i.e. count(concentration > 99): 0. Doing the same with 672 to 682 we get 3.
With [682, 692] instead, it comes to 5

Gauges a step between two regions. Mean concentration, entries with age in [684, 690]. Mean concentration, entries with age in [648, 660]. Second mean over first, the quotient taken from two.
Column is 1.36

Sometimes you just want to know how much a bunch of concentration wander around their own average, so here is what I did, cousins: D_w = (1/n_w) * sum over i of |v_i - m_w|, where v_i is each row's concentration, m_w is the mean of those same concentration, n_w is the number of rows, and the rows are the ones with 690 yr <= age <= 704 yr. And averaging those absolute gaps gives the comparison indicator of 0.7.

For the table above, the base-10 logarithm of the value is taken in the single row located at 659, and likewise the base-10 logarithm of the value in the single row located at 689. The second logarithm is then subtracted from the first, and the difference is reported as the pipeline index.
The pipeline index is -0.25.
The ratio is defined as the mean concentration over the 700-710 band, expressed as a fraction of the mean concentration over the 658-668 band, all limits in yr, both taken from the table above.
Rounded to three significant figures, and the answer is 1.66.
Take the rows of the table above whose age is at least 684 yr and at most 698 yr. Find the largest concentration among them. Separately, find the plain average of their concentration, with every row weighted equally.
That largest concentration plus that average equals 218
